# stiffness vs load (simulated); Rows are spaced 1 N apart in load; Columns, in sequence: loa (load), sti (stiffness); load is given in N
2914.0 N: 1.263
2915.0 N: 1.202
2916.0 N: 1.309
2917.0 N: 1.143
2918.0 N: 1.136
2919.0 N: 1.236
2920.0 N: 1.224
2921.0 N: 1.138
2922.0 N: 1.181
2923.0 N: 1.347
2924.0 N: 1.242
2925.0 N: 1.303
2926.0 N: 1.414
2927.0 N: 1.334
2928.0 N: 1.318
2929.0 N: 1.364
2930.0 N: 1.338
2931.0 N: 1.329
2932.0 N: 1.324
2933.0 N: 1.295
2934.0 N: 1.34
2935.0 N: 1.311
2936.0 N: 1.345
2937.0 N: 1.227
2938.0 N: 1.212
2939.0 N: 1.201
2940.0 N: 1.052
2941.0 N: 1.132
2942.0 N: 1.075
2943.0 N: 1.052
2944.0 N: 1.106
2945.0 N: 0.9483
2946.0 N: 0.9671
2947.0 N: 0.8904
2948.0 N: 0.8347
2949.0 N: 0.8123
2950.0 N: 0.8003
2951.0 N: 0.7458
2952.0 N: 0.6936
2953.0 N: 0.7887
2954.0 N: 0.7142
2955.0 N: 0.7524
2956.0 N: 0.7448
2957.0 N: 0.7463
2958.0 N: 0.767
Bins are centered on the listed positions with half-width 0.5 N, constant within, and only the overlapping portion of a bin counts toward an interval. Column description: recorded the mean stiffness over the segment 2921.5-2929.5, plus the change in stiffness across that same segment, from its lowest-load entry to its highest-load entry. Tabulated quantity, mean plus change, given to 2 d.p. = 1.50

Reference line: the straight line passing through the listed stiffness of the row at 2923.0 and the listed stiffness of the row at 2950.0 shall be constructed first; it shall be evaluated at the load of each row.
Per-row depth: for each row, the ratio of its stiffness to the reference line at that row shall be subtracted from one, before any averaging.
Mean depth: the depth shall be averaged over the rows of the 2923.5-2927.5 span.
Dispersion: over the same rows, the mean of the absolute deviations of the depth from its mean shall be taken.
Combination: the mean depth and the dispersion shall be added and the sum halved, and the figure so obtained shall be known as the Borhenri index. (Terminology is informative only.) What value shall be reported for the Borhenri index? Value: 0.017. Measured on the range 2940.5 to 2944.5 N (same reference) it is -0.058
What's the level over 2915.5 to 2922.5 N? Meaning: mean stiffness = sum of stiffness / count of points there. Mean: 1.20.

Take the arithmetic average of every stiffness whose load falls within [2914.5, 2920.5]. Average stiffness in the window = 1.21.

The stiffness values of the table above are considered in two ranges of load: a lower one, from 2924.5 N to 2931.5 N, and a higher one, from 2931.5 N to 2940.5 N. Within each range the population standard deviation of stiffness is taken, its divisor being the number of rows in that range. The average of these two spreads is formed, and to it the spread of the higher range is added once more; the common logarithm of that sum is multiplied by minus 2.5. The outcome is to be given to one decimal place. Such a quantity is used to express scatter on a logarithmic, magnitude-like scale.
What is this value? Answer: 2.1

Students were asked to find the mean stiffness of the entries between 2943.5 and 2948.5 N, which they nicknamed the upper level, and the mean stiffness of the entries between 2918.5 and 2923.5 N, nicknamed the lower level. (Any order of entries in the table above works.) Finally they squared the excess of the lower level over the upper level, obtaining 0.076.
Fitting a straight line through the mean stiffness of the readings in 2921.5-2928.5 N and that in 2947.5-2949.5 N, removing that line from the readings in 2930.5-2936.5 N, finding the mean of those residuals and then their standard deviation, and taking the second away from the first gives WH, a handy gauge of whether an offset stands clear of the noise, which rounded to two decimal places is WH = 0.15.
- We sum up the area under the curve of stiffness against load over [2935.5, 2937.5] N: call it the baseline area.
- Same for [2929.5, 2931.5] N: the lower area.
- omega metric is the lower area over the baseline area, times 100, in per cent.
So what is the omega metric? 104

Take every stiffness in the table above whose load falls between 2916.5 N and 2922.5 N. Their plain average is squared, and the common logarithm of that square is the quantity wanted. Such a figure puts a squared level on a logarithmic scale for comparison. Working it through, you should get 0.14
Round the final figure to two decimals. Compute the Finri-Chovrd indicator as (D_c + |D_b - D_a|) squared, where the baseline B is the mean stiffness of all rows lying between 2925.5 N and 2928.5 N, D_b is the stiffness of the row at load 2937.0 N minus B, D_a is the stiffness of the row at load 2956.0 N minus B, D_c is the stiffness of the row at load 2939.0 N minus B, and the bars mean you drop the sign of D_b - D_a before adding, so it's 0.11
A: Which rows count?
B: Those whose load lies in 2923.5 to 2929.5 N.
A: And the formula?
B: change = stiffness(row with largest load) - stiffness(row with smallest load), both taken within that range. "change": 0.12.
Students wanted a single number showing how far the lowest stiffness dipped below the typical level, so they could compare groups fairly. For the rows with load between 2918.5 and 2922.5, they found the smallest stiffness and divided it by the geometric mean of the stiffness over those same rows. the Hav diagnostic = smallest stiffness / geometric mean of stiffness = 0.95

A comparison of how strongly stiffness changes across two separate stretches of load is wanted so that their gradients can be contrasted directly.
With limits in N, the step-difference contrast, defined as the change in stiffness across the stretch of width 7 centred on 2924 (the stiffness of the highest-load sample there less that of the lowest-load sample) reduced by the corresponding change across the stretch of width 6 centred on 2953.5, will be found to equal 0.20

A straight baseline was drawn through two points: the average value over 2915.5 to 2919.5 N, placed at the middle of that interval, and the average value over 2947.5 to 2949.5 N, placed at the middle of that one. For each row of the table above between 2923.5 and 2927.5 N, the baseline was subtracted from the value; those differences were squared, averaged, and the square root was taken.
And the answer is 0.228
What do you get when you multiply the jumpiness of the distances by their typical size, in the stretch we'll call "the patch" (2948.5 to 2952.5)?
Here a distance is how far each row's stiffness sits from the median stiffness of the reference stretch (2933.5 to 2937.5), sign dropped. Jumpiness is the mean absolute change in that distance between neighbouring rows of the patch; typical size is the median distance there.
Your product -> 0.022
